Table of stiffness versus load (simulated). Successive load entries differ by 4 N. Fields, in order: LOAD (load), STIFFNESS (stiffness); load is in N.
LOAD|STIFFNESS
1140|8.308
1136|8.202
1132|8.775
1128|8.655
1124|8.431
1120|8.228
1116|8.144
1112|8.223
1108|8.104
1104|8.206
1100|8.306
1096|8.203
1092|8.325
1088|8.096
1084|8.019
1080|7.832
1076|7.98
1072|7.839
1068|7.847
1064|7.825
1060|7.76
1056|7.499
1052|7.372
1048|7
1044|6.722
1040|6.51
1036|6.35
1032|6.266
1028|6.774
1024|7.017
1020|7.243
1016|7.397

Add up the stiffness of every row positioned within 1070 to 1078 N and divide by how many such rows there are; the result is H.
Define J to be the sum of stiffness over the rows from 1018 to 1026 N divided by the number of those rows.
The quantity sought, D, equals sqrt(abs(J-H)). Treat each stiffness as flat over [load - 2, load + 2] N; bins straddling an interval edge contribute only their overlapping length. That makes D 0.88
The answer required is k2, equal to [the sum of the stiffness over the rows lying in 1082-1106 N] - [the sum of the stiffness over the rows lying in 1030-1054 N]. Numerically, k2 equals 9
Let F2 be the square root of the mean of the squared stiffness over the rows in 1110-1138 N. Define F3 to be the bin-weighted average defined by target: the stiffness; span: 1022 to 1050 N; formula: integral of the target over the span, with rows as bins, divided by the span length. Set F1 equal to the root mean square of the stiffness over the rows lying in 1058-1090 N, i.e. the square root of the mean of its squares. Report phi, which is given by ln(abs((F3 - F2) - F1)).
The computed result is 2.26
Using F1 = 7.90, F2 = 8.4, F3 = 6.7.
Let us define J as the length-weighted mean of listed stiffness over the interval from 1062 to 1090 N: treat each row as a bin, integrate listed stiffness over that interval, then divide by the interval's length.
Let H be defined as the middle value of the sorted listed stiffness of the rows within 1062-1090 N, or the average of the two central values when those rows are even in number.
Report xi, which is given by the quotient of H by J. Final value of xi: 0.99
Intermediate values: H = 7.85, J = 7.92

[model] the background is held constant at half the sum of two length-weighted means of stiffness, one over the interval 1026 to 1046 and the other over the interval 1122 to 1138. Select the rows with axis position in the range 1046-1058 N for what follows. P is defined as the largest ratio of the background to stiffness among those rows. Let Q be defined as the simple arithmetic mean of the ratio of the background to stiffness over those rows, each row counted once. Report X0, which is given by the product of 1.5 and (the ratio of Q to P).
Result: 1.441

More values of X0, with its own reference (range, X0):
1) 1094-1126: 1.477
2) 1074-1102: 1.449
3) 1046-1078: 1.377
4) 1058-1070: 1.490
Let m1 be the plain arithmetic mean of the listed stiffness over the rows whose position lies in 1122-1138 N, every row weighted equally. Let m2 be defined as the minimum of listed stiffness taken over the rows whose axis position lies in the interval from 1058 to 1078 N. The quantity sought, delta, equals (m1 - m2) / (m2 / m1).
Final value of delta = 0.8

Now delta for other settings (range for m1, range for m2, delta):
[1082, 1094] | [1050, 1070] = 0.9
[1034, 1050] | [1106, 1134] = -1.2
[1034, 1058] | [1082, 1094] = -1.0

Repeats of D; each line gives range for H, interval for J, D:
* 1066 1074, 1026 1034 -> 1.15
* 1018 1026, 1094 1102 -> 1.06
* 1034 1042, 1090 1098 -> 1.35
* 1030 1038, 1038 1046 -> 0.55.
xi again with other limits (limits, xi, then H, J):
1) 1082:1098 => 1.00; 8.15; 8.16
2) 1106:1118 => 1.00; 8.14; 8.16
